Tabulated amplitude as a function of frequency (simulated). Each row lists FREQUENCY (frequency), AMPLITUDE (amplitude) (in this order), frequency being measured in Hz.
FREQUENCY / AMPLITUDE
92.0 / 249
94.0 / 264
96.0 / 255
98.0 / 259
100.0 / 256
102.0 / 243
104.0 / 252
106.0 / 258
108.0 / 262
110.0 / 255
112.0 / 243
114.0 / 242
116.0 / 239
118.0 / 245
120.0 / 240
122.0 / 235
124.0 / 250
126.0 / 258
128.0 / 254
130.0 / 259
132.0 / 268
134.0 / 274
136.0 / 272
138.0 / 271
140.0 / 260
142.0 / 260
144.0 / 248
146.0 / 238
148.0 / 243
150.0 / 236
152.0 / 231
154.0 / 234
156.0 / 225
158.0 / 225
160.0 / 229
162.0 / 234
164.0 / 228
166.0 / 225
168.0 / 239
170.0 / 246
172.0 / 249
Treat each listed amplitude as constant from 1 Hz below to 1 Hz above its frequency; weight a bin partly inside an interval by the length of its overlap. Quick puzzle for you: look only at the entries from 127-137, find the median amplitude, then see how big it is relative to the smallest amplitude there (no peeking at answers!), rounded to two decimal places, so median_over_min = 1.06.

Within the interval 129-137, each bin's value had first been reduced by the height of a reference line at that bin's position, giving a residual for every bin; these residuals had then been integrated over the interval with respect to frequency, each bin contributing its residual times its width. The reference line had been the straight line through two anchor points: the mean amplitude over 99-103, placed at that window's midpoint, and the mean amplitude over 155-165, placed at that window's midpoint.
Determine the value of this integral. 242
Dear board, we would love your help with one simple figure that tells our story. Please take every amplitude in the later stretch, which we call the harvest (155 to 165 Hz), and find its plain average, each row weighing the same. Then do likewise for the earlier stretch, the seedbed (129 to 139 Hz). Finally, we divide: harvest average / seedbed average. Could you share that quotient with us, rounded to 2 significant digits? 0.85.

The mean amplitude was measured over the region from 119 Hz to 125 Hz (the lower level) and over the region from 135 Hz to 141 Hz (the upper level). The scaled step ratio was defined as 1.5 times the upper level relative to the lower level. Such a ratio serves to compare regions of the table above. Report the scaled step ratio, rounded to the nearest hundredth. 1.66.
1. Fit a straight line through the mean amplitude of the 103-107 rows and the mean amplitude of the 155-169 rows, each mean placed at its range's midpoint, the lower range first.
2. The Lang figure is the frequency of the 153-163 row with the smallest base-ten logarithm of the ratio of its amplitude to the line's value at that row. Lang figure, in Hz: 156.0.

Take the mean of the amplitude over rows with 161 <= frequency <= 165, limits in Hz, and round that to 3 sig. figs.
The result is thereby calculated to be 231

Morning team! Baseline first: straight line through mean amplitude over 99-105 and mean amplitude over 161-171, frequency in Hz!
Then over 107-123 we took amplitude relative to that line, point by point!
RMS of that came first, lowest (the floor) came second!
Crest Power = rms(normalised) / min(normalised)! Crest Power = 1.036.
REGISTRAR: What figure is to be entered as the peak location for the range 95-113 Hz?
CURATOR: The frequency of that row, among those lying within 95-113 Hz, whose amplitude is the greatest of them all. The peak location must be 108.0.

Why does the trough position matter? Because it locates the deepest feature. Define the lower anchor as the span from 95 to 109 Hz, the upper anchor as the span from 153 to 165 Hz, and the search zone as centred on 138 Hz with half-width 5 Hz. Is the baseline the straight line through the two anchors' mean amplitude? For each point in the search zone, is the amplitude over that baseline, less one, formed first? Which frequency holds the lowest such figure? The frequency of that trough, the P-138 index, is 140.0 Hz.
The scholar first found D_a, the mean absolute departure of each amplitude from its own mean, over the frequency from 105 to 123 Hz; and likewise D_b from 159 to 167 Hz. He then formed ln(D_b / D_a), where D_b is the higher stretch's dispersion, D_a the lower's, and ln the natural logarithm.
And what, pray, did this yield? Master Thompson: -1.1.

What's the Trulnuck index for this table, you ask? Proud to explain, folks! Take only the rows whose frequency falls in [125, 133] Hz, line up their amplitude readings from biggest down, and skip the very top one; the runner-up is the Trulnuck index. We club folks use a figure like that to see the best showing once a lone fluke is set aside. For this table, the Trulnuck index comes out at 259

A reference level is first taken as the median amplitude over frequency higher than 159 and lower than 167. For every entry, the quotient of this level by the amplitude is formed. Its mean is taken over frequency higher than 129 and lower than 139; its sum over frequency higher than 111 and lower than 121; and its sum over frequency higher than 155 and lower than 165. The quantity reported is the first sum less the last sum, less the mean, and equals -1.13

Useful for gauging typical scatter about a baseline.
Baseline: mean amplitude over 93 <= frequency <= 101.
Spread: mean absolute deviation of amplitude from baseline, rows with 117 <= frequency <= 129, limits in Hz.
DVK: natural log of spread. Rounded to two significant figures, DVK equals 2.4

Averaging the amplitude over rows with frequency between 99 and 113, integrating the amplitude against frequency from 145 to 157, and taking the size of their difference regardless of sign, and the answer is 2561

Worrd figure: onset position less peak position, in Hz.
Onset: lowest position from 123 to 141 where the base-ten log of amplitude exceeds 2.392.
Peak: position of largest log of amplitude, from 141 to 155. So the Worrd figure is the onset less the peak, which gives -18 Hz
